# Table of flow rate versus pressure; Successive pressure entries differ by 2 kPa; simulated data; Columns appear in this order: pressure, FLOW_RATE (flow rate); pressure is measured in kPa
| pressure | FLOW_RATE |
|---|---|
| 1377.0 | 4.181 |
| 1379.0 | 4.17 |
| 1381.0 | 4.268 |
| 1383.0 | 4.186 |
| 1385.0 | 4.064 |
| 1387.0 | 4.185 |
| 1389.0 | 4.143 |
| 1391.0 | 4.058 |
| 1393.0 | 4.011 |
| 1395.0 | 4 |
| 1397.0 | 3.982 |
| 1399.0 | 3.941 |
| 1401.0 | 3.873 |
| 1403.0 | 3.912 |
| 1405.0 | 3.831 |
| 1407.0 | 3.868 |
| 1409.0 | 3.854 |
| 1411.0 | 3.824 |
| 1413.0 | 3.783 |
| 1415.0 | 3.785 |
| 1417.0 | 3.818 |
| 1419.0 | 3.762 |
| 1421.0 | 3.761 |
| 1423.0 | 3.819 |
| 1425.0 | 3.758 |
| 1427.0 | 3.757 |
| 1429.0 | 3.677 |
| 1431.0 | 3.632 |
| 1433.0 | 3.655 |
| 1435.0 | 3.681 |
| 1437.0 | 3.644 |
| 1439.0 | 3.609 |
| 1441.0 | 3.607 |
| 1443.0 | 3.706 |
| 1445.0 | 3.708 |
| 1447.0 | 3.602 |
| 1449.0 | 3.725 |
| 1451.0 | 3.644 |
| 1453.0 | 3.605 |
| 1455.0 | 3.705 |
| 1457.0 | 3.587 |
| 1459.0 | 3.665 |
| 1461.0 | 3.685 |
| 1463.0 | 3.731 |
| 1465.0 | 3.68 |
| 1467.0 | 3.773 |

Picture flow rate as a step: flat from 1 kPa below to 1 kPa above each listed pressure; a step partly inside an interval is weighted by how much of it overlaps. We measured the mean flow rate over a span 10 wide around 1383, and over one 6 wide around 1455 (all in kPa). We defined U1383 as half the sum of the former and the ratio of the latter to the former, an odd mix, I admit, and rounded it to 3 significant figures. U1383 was 2.52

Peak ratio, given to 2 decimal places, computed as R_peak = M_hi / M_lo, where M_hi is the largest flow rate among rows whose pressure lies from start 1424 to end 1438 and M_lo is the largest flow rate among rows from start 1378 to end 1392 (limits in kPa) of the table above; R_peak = 0.88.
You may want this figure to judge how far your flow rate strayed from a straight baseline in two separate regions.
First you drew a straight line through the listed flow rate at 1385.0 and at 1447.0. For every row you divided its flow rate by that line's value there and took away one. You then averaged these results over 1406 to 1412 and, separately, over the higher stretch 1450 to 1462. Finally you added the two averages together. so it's 0.023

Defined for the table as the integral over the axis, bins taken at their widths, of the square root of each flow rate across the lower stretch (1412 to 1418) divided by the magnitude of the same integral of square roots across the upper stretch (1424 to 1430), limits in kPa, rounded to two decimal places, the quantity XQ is 1.01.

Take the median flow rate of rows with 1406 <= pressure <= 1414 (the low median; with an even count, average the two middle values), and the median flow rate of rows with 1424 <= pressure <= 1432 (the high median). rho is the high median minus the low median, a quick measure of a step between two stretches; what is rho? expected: -0.12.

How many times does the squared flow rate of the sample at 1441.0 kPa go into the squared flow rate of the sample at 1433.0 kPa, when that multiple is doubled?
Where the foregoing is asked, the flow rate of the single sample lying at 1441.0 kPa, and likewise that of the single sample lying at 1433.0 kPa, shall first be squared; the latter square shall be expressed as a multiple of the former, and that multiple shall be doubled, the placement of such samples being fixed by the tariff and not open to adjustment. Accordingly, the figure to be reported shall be 2.05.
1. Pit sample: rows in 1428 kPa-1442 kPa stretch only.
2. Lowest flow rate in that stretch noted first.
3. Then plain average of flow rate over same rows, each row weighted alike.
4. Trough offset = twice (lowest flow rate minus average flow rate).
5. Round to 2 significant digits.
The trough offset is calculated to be -0.073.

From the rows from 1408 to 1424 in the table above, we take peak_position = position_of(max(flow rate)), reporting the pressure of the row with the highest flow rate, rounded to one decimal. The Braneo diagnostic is 1409.0 kPa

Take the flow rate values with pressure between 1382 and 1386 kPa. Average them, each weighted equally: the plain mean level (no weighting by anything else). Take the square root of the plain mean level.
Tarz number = 2.03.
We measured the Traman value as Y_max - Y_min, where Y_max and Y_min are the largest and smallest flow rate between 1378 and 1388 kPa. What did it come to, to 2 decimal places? 0.20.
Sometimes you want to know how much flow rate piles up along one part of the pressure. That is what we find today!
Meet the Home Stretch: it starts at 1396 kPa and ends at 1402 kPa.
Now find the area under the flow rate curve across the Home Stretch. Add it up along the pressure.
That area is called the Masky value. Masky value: 23.6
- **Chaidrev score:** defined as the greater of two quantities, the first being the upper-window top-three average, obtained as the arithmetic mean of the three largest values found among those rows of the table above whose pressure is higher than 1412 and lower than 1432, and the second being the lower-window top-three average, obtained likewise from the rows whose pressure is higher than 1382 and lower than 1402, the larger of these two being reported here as 4.17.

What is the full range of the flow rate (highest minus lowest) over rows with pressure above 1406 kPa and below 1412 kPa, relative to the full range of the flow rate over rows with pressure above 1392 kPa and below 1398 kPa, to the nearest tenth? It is 1.5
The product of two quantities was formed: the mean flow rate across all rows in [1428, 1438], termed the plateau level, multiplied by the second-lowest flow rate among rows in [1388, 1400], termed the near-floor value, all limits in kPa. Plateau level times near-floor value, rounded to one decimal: 14.6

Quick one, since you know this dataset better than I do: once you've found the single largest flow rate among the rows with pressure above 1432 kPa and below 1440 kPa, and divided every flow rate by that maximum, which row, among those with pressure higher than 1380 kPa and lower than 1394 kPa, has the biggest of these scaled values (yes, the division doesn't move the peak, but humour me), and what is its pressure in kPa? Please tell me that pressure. 1381.0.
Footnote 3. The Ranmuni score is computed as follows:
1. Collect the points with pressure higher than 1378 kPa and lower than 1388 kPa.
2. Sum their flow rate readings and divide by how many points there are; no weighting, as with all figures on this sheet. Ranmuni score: 4.17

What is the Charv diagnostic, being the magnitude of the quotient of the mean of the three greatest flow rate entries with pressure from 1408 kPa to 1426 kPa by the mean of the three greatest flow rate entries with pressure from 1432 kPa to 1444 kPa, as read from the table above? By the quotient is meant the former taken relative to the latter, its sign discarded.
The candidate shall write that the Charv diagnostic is 1.04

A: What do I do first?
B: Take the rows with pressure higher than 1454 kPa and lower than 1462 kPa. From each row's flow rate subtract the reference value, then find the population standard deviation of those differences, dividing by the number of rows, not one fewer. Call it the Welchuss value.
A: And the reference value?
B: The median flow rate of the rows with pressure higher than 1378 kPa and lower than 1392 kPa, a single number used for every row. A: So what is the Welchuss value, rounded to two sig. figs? 0.045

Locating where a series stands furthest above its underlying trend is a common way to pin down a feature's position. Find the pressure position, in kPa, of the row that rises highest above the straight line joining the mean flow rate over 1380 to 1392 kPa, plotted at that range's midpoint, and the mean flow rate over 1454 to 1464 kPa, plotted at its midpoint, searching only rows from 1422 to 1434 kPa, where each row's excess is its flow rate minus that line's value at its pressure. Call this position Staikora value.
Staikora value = 1423.0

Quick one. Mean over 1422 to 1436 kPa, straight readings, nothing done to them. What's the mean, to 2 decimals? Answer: 3.71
